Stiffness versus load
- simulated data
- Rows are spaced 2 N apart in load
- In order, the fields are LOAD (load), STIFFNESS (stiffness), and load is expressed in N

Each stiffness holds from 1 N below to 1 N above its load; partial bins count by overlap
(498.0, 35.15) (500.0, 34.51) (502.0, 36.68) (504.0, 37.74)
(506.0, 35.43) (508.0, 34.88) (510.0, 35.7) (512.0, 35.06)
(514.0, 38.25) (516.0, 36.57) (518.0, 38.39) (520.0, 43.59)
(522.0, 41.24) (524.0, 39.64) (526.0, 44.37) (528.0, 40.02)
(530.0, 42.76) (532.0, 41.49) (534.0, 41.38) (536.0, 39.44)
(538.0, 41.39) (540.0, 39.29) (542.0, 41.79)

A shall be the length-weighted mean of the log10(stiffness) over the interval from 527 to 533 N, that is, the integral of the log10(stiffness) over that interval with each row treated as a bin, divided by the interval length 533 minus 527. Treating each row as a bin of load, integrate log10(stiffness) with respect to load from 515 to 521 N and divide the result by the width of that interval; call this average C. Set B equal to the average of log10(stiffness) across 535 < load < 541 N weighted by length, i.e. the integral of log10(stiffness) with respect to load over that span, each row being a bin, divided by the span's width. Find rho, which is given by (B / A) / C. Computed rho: 0.621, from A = 1.62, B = 1.60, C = 1.60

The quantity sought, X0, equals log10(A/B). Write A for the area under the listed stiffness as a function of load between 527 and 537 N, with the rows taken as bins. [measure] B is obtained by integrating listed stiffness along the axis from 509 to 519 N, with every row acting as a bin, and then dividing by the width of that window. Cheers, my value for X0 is 1.05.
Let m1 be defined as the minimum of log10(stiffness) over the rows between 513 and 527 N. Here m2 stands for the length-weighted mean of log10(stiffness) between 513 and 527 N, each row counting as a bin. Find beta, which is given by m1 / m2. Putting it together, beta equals 0.974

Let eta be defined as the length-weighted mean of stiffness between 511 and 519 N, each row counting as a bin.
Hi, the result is 37.1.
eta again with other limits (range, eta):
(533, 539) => 40.7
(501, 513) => 35.9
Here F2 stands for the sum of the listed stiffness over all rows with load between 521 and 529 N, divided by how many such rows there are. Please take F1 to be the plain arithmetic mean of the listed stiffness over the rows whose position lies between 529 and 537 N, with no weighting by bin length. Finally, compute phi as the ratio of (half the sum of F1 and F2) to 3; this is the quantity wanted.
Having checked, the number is 13.8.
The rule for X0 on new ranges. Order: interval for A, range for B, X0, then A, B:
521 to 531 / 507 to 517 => 1.06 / 416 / 36.1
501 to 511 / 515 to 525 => 0.96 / 361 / 39.9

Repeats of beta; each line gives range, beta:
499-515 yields 0.988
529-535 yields 0.997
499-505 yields 0.986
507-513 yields 0.997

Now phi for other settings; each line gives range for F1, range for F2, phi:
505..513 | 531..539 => 12.7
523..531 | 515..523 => 13.6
